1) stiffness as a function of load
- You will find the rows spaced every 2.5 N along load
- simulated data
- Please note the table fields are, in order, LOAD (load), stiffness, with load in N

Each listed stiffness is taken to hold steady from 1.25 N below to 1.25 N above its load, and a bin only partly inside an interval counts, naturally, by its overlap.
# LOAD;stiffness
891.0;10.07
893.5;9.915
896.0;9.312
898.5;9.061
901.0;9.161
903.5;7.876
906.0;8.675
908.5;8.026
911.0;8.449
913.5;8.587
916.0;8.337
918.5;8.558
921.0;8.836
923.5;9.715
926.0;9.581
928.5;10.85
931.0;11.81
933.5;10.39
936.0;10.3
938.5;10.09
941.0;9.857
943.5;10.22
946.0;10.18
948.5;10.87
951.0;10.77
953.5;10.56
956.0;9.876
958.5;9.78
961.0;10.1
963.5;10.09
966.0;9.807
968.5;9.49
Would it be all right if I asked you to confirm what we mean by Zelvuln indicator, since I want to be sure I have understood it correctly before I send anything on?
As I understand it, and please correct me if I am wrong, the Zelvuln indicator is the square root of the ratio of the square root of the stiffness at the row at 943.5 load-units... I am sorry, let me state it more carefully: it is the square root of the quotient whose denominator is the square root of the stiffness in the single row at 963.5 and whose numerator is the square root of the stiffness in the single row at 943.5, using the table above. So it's 1.00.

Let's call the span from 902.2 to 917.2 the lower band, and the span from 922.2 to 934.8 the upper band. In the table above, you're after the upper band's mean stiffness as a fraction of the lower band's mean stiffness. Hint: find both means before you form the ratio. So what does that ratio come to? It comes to 1.26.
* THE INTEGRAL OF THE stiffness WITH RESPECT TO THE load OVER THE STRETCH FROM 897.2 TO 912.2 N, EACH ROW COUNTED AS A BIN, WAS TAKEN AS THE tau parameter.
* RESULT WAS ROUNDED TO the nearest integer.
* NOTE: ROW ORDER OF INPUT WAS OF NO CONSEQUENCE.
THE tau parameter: 128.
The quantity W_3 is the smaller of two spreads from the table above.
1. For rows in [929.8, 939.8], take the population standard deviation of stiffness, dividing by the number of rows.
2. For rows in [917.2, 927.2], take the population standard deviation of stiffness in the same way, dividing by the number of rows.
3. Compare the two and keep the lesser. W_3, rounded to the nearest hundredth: 0.49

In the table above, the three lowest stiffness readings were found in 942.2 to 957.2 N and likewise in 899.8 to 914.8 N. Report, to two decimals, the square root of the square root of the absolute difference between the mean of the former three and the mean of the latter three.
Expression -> 1.19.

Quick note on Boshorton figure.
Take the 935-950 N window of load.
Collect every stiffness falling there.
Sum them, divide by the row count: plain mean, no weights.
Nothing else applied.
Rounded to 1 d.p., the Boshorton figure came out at 10.3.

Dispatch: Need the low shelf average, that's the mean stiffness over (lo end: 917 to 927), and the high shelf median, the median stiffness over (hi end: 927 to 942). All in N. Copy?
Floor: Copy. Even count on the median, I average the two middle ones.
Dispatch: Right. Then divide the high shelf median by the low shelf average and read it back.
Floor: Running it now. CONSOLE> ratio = 1.13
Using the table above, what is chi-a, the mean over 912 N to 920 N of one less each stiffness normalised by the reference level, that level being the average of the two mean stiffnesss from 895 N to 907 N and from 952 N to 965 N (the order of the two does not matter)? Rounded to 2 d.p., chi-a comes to 0.10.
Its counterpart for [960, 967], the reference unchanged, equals -0.06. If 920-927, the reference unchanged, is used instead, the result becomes 0.01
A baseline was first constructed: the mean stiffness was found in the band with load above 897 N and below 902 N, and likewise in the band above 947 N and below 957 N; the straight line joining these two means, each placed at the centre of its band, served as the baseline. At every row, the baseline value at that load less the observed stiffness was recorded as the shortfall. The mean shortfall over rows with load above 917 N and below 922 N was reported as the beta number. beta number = 1.0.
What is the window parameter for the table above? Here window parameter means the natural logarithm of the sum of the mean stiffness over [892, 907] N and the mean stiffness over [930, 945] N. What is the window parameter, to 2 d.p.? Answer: 2.97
